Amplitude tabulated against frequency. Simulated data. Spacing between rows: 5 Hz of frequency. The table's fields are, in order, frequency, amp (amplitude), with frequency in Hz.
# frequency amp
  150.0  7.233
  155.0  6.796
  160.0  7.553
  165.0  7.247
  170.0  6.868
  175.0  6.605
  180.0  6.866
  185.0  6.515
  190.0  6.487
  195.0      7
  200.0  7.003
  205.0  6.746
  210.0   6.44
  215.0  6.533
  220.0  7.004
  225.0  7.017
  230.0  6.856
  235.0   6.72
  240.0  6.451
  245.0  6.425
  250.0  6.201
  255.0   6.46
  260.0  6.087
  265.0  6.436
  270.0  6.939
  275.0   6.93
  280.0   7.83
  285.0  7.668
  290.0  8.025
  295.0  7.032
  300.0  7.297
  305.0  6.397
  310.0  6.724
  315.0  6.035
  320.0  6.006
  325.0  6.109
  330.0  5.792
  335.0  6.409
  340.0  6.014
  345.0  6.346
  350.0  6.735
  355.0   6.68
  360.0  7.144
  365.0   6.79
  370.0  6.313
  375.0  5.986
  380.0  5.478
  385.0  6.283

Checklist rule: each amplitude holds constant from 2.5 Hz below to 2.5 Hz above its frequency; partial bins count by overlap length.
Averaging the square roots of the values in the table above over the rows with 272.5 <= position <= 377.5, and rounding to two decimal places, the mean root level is 2.58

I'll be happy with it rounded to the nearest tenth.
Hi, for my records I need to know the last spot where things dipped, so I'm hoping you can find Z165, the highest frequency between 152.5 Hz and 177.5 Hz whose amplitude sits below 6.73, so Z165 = 175.0 Hz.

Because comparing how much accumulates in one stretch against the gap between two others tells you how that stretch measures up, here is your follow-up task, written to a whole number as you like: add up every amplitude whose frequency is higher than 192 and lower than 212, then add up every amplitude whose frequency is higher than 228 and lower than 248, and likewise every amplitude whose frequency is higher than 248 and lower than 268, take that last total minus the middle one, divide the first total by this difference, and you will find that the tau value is -21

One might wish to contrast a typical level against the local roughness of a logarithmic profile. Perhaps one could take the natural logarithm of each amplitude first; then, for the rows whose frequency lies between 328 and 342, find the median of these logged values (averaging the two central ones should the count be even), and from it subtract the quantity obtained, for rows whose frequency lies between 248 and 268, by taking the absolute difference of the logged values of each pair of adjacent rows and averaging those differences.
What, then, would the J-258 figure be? 1.74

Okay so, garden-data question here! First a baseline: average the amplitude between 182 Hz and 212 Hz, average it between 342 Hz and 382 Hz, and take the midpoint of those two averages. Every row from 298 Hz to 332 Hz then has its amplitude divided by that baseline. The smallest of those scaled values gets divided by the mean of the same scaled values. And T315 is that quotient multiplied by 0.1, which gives 0.091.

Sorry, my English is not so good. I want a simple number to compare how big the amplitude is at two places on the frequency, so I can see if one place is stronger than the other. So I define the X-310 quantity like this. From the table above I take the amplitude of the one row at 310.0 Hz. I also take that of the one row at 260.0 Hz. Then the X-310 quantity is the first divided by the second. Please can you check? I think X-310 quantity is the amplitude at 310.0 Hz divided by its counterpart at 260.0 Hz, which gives 1.10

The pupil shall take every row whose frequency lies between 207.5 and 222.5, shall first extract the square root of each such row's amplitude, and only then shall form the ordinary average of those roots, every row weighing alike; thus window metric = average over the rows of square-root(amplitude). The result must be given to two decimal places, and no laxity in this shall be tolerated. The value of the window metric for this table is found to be 2.58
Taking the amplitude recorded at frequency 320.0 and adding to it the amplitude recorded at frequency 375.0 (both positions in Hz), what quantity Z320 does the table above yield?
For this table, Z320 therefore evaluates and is 12.0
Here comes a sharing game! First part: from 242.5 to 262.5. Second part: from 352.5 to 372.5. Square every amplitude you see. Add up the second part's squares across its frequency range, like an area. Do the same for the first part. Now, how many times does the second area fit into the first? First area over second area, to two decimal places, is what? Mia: 0.87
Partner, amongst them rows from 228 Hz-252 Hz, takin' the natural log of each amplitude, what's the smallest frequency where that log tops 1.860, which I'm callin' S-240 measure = 230.0 Hz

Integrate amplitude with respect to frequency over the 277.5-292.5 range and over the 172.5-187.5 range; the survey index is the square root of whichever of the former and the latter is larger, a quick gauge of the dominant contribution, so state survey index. 10.8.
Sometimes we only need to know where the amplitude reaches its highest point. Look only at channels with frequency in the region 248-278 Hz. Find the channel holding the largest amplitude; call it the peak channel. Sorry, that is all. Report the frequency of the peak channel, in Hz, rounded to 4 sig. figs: 270.0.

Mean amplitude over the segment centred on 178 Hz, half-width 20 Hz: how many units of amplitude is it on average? 6.89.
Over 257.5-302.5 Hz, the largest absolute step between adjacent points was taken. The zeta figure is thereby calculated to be 1.0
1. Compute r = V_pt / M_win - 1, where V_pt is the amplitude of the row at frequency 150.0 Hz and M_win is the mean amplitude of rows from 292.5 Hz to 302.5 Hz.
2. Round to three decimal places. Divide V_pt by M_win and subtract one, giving 0.010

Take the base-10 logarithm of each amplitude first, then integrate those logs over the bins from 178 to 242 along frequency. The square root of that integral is 7.3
